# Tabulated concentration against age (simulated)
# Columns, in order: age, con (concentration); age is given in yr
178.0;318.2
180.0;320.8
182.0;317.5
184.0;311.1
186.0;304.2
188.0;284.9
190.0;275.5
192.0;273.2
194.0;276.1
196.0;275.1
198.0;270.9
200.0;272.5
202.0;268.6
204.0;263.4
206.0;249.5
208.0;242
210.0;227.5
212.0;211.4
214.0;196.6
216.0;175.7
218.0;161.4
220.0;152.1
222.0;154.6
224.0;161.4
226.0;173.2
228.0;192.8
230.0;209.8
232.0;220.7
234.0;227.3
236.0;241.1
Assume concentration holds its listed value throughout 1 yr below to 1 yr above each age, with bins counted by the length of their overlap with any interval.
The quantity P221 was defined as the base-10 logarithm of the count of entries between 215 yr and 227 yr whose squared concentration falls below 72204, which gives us 0.78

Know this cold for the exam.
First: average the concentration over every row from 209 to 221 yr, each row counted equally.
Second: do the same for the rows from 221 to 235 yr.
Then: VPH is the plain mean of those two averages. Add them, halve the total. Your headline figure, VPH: 189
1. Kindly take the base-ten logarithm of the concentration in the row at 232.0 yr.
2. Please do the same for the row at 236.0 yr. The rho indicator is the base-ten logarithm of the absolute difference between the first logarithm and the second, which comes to -1.42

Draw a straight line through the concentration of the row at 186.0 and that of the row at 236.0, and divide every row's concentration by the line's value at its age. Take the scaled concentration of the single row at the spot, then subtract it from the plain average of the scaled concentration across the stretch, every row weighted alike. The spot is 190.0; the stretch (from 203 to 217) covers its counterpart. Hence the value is -0.1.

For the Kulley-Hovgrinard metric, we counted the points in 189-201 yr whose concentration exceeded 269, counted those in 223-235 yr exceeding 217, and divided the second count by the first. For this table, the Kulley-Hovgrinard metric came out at 0.3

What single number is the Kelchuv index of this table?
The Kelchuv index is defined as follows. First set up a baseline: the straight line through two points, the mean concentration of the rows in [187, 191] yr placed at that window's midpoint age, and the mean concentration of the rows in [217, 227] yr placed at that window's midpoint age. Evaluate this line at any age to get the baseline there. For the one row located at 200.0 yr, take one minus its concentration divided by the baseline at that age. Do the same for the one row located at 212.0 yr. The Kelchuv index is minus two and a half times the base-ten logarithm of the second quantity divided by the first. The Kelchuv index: 0.64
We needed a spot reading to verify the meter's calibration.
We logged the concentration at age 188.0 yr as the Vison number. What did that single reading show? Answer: 284.9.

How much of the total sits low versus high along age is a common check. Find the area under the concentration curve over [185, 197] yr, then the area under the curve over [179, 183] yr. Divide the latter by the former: 0.38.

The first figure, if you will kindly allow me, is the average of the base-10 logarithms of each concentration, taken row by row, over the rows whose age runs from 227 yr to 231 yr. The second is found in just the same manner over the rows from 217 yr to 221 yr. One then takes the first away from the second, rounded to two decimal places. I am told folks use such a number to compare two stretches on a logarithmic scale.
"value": -0.11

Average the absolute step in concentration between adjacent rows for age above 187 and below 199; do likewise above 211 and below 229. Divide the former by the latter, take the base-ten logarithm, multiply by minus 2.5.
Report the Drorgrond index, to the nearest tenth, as 1.2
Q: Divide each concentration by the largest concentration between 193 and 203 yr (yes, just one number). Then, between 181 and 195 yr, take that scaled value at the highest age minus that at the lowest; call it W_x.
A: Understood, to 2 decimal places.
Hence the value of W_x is -0.15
